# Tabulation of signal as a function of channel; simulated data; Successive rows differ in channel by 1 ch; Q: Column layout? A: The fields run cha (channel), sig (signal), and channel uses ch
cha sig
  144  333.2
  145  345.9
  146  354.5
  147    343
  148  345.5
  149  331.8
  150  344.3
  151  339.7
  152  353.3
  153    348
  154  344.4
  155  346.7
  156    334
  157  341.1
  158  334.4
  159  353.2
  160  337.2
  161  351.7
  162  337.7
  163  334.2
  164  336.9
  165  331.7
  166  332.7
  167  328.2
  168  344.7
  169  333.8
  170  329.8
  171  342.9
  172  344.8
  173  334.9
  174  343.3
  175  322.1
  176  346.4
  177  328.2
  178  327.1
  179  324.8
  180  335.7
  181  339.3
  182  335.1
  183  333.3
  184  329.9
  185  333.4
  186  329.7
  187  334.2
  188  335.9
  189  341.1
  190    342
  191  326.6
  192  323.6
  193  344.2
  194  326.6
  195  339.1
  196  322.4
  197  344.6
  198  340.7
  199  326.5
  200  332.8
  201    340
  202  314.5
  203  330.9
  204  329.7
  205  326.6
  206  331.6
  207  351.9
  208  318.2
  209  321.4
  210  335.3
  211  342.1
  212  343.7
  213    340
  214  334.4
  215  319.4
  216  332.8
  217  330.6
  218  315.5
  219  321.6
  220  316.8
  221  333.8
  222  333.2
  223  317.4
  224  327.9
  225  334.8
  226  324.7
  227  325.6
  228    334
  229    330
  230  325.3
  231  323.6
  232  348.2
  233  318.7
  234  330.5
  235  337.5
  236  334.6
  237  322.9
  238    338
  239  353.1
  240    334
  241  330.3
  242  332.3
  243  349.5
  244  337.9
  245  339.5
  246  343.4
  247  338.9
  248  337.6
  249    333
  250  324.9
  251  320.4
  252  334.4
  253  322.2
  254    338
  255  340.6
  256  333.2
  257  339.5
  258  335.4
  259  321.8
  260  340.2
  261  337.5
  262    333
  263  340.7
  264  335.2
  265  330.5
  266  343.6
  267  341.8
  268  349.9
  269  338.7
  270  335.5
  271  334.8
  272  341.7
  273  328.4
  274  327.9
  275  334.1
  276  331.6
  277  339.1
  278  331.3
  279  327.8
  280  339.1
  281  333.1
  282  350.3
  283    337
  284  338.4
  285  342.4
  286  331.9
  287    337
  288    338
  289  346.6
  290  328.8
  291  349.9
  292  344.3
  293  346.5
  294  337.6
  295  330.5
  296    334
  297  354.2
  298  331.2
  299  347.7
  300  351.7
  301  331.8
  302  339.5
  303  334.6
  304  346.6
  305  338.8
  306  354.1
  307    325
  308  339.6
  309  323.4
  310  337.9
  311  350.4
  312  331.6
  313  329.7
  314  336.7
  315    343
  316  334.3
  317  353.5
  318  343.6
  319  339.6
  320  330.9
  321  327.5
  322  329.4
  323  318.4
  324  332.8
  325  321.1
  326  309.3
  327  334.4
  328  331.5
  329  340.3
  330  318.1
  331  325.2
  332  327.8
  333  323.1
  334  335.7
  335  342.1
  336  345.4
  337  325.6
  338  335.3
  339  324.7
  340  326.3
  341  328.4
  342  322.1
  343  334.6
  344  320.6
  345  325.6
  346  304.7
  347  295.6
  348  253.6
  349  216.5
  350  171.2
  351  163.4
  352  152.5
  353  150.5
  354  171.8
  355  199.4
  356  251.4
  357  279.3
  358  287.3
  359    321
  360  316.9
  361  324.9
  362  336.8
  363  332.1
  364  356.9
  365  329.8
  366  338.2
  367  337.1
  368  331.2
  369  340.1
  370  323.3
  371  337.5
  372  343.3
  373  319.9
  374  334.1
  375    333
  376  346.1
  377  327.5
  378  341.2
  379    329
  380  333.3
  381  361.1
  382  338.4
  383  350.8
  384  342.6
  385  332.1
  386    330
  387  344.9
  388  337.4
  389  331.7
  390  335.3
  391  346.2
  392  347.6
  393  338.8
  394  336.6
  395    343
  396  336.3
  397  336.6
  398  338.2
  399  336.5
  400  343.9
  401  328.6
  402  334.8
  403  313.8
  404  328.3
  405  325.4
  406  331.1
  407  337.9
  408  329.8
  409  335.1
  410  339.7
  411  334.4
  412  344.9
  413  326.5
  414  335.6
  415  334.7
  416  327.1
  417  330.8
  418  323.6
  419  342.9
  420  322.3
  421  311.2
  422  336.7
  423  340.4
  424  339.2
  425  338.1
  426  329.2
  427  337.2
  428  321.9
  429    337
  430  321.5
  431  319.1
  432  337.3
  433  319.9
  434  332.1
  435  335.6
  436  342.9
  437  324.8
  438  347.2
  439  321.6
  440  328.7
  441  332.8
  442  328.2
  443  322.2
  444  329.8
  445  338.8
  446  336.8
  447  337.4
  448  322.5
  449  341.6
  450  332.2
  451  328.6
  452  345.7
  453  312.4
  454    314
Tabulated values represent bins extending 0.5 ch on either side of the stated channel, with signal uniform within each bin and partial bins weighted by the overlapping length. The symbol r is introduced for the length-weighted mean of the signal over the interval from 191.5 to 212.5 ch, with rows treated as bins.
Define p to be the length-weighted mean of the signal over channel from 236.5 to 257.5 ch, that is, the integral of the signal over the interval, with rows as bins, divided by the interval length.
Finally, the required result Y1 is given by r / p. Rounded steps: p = 335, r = 333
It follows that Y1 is 0.99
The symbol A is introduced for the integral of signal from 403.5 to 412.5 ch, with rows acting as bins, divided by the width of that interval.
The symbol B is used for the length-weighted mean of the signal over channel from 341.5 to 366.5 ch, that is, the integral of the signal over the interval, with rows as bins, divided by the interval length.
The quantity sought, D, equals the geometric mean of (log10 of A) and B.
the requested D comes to 26.3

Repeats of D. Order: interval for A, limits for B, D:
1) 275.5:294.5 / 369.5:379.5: 29.0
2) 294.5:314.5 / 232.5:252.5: 29.1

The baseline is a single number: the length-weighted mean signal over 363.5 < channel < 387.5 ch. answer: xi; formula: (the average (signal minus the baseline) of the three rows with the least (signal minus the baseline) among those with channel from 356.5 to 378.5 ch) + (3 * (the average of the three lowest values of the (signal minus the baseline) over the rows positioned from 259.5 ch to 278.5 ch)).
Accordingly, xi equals -69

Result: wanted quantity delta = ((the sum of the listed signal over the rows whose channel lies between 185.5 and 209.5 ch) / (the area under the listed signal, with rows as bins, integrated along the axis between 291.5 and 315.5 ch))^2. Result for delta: 0.96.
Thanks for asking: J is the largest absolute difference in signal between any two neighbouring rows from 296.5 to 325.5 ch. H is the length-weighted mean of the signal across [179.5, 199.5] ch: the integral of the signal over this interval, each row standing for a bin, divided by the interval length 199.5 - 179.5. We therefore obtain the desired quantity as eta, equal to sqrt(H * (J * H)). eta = 1803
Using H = 334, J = 29.1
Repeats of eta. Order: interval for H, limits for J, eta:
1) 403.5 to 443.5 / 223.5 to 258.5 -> 1800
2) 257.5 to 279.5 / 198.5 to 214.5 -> 1948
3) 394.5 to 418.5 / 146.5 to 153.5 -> 1233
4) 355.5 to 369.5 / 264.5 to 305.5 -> 1536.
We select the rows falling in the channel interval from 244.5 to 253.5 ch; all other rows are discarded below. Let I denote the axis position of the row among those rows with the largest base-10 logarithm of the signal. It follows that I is 246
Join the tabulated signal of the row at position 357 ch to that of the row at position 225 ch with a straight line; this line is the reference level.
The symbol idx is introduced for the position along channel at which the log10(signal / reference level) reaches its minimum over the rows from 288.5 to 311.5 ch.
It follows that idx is 290 ch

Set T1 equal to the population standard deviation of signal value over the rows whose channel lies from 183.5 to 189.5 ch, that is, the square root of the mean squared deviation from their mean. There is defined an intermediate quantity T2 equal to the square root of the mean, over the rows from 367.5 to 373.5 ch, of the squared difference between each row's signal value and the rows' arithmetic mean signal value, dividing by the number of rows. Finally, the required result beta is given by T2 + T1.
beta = 12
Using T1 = 4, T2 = 8.6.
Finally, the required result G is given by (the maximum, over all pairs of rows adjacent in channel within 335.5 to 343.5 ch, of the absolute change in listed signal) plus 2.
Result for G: 21.8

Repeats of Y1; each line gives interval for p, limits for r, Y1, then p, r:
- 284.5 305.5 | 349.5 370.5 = 0.81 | 340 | 277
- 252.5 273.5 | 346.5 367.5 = 0.79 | 336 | 266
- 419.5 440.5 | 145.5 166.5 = 1.03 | 331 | 342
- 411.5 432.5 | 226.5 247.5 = 1.01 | 331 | 335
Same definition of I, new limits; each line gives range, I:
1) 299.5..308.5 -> 306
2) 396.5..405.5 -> 400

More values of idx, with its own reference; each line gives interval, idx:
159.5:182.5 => 175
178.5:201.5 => 179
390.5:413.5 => 403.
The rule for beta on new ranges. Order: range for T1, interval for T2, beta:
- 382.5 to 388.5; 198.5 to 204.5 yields 15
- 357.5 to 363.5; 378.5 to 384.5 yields 27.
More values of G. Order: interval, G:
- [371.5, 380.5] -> 25.4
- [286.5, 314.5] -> 31.1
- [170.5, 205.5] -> 27.5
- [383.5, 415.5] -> 23.0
